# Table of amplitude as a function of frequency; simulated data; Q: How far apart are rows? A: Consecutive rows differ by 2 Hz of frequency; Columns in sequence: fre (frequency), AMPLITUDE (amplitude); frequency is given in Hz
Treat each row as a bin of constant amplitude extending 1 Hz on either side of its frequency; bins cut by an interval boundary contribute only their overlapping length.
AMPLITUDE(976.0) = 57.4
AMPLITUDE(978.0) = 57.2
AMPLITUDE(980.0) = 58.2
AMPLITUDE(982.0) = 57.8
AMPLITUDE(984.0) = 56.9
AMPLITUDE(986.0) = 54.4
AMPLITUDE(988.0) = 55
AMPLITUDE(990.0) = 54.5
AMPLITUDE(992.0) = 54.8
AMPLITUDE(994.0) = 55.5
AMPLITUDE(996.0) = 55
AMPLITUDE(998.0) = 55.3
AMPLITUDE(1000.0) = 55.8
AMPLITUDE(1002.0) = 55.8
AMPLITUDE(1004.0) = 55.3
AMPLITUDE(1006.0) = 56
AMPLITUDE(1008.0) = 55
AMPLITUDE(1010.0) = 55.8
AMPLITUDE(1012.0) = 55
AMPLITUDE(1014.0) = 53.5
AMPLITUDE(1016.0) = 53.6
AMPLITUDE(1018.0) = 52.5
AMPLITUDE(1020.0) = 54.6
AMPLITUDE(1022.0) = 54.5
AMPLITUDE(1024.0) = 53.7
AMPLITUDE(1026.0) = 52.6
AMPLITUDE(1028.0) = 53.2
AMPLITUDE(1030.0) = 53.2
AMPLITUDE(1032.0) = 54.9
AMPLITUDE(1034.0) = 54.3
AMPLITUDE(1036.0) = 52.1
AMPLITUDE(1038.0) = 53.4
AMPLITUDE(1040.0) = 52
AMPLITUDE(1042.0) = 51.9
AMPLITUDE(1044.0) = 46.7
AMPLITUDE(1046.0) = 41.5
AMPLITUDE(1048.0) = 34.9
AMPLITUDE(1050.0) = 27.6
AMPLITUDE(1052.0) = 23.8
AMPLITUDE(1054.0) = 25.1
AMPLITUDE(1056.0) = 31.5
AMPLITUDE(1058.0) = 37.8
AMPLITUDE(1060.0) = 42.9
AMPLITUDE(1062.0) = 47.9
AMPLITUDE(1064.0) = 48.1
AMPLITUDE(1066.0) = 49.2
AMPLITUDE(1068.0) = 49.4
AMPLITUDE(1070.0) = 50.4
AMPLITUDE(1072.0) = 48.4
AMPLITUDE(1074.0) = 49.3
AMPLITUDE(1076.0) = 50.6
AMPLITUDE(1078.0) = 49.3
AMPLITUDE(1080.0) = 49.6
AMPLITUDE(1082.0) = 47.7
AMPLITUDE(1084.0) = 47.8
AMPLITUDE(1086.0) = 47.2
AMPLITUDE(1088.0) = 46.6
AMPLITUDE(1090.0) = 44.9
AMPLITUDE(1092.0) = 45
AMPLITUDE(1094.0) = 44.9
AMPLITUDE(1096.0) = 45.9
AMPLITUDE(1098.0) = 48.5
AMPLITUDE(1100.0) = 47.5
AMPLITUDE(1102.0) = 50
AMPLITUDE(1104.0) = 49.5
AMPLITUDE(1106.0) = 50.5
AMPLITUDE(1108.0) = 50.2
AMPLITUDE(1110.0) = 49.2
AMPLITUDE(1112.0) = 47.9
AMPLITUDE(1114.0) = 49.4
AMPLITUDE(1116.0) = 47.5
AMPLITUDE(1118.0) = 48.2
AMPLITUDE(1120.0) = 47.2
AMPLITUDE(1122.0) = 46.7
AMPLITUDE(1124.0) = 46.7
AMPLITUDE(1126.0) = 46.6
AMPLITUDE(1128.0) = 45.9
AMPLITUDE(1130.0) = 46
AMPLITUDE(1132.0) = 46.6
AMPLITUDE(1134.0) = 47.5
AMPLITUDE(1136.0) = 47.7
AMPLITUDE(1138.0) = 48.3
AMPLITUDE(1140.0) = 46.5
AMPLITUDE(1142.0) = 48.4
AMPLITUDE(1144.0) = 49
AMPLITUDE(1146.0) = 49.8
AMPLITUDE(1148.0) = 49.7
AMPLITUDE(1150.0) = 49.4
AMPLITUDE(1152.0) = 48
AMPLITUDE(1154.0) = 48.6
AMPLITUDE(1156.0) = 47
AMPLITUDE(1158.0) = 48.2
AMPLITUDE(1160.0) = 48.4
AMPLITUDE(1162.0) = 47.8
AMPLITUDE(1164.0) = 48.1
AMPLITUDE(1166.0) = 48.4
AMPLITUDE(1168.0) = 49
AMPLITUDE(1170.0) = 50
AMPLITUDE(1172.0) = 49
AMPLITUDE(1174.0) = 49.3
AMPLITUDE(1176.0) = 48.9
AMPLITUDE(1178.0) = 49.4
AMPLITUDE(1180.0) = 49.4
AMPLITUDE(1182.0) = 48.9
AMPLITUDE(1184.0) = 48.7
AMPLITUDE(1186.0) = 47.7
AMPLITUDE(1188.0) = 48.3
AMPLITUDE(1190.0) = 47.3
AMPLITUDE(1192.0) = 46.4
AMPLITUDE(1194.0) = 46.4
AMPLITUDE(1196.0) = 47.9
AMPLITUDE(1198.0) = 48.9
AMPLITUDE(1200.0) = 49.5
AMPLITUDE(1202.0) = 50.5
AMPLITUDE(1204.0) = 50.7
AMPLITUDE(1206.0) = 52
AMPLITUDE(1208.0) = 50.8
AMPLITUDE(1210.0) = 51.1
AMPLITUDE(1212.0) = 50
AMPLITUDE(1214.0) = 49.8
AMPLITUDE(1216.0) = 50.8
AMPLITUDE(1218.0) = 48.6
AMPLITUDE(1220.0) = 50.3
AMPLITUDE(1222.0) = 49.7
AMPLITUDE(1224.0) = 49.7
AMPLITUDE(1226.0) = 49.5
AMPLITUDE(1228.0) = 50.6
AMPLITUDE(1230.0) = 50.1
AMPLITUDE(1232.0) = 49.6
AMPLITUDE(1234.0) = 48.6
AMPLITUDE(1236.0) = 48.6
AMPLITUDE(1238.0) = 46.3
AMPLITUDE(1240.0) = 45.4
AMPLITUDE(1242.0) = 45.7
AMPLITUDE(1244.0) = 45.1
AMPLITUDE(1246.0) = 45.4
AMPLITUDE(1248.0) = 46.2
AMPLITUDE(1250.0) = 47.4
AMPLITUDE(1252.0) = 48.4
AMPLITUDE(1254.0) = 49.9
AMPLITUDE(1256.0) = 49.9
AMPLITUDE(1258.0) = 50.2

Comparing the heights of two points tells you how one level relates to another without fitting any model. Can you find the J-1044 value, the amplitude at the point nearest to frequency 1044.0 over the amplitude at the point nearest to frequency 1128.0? 1.02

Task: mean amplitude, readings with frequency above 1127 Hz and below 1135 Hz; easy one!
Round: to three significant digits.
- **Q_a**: 46.5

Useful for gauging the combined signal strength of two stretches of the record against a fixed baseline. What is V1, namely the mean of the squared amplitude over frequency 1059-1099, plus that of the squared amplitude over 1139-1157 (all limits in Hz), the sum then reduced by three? 4627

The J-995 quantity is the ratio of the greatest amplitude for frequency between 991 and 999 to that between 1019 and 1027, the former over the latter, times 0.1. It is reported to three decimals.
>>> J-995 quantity 0.102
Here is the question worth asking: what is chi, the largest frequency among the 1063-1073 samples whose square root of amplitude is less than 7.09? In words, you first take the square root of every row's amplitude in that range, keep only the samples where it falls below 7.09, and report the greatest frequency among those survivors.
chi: 1072.0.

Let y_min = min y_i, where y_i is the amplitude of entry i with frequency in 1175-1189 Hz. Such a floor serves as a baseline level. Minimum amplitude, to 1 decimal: 47.7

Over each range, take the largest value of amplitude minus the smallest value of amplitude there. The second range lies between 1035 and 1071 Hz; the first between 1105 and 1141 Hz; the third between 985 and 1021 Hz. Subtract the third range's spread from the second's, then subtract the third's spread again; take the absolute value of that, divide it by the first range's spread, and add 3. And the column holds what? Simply 7.9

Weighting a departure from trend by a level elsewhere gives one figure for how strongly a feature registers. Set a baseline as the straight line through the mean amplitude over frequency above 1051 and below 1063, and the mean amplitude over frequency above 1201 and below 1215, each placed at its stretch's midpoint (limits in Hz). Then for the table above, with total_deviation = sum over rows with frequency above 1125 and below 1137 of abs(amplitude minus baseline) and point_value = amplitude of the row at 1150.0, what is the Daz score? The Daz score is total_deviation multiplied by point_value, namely 1217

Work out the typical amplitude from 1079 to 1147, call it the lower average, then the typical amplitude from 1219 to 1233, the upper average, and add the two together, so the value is 97.6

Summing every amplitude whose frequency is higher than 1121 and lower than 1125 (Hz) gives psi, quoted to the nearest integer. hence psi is 93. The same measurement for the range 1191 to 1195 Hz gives 93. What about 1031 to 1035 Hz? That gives 109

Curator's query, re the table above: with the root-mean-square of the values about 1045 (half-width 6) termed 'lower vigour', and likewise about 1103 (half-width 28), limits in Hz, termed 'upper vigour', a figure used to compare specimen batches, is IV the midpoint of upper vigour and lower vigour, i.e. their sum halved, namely 45.6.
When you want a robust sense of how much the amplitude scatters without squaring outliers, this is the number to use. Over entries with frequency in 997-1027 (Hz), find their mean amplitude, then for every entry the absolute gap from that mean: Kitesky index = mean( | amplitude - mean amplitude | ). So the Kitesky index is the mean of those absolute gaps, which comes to 1.0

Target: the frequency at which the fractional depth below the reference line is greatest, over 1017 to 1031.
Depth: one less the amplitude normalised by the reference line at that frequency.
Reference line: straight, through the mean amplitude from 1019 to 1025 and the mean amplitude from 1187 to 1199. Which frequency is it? 1018.0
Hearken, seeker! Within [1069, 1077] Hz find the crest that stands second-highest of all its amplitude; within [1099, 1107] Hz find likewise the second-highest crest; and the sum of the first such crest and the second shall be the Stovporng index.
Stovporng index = 100.4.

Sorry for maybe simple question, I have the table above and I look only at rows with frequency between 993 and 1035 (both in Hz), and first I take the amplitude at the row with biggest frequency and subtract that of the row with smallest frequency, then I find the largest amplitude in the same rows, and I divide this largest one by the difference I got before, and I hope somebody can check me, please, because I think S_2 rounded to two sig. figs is -47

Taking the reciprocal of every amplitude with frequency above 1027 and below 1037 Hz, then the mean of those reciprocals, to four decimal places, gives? 0.0187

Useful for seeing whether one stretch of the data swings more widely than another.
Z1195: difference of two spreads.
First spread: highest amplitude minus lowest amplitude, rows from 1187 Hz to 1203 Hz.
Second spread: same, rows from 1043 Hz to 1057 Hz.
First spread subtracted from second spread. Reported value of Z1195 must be 19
